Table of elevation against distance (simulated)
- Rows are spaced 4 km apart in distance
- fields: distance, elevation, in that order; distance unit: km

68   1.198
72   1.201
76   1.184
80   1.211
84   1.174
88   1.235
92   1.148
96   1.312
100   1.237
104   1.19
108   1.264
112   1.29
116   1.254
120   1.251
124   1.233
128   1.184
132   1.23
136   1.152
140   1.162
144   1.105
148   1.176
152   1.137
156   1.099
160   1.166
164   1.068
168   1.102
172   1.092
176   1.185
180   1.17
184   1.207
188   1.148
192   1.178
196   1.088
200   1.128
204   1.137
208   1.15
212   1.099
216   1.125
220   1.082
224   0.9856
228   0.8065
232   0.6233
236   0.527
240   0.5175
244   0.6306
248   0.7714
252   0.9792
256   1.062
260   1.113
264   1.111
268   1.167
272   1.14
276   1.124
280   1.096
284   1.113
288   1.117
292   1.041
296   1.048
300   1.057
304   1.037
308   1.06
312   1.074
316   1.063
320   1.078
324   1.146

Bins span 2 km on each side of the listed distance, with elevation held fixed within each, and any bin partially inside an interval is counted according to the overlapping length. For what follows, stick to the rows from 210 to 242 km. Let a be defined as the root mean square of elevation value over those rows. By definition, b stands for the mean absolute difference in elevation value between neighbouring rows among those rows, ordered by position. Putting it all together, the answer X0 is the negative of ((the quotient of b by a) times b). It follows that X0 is -0.009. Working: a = 0.88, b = 0.09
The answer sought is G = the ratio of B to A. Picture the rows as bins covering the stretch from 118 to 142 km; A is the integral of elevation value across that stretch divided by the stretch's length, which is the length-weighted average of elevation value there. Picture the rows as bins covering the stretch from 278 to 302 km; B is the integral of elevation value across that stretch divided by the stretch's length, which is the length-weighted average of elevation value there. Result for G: 0.90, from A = 1.20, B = 1.08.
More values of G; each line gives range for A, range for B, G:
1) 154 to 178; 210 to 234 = 0.85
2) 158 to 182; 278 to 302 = 0.95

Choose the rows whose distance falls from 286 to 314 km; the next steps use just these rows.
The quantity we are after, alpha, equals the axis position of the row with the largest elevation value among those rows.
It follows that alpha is 288 km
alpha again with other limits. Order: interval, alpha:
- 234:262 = 260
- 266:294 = 268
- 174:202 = 184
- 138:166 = 148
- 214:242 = 216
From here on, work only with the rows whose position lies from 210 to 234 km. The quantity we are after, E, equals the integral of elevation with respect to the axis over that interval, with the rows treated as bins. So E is 22.9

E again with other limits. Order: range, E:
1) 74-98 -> 29.1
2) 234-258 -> 18.0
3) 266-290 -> 27.0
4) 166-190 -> 27.6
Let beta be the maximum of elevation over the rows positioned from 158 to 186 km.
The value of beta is 1.207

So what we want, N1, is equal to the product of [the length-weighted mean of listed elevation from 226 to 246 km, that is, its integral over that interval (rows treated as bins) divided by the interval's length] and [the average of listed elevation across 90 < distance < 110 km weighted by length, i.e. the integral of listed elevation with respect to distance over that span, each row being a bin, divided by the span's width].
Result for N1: 0.76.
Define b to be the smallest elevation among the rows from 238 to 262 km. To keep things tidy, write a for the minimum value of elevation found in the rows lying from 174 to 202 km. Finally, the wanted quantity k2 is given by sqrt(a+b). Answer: 1.27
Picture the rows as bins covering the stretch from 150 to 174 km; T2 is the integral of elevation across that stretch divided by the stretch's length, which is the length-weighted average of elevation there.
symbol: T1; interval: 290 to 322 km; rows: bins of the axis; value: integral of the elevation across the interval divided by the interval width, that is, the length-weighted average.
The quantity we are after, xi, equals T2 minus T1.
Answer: 0.05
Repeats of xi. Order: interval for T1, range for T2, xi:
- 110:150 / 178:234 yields -0.14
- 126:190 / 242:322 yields -0.10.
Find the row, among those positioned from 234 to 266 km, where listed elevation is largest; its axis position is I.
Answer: 260 km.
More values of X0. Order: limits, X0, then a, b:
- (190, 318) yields -0.003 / 1.02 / 0.06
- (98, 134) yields -0.001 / 1.24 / 0.04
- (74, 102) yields -0.005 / 1.22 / 0.08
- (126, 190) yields -0.002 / 1.15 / 0.05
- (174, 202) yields -0.002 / 1.16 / 0.05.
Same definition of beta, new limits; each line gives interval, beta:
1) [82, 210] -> 1.312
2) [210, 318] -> 1.167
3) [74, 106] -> 1.312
